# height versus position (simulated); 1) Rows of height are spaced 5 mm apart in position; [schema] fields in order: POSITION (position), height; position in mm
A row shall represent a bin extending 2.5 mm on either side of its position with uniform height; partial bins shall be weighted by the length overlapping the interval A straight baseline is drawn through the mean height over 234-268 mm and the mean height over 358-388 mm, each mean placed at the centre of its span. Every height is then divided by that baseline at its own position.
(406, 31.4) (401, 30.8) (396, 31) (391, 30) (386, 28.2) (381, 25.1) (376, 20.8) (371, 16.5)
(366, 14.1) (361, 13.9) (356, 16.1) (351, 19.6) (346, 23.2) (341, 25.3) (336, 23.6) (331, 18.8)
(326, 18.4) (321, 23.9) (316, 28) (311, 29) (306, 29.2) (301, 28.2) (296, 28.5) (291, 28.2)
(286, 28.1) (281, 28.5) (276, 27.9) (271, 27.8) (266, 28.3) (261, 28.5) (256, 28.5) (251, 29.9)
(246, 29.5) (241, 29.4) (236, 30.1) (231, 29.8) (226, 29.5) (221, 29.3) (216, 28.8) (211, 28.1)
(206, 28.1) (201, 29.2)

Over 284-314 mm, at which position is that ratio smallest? 286 mm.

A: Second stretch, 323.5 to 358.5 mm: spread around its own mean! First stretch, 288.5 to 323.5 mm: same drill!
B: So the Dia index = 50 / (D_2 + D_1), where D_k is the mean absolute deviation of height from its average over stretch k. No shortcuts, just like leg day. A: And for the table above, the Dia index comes 12.6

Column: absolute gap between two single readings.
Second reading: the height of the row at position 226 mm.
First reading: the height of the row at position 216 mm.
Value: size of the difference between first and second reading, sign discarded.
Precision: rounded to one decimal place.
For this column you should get 0.7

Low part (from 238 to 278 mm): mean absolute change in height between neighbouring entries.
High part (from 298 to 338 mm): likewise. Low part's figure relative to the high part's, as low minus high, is -2.04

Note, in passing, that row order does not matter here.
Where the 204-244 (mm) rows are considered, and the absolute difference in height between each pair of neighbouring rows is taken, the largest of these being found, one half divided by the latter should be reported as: 0.71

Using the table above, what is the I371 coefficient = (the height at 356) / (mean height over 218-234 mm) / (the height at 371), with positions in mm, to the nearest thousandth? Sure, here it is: 0.033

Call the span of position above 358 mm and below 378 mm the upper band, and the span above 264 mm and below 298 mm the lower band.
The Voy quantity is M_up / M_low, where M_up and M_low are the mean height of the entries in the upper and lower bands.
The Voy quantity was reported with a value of 0.58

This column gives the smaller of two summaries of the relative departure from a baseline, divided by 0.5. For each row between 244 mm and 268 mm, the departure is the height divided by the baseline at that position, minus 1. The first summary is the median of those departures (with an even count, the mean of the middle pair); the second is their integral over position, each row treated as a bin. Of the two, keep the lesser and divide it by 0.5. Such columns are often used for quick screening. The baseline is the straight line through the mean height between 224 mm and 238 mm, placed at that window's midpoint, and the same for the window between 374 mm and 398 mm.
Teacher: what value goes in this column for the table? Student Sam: -0.7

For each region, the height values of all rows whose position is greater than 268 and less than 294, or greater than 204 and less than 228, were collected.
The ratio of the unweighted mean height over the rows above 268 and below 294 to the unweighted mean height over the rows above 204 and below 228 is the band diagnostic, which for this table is 1.0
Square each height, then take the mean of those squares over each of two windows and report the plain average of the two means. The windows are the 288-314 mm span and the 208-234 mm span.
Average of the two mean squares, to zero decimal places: 833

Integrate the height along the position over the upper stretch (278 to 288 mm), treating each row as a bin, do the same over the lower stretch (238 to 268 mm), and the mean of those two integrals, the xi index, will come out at 577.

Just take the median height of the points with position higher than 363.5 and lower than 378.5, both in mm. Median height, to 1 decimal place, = 16.5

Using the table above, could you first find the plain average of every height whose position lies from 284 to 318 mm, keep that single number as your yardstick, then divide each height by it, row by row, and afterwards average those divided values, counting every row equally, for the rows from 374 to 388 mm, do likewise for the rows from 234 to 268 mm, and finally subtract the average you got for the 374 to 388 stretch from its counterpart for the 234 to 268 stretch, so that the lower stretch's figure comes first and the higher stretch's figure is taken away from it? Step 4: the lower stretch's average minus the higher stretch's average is 0.16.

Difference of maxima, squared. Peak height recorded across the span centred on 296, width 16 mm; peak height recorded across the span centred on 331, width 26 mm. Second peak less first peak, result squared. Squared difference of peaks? 10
